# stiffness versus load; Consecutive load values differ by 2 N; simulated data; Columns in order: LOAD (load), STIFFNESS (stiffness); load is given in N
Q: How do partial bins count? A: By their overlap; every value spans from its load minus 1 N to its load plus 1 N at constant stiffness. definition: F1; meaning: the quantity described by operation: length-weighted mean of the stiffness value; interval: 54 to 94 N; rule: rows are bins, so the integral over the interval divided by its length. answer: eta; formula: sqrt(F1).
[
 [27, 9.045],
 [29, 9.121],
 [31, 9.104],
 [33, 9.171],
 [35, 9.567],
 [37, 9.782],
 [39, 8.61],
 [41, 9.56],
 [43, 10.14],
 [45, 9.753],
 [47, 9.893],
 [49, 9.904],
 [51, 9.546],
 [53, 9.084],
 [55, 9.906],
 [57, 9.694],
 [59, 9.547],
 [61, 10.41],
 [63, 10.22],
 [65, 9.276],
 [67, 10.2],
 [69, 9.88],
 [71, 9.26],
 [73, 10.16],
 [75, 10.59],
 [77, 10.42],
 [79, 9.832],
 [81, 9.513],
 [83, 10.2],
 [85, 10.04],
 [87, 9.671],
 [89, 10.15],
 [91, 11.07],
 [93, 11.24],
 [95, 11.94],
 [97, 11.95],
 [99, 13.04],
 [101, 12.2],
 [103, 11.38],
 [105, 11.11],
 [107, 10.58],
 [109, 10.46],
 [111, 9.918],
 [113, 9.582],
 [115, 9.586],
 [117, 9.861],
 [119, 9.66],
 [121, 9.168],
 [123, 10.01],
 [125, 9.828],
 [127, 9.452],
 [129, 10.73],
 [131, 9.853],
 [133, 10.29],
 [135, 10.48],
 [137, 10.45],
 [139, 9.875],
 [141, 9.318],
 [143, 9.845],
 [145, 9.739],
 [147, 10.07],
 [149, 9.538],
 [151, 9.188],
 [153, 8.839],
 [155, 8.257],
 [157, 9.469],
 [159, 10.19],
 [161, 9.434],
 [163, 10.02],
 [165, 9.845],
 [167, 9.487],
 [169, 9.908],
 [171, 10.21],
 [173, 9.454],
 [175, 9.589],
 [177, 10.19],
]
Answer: 3.17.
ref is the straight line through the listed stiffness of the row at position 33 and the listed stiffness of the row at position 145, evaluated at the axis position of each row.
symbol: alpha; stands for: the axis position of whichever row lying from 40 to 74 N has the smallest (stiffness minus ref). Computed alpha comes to 53 N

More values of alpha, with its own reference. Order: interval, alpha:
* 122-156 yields 155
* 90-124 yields 121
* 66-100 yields 71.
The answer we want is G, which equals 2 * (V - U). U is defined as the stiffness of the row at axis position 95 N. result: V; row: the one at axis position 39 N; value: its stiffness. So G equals -6.7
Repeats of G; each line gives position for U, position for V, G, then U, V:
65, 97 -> 5.3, 9.276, 11.95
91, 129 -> -0.7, 11.07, 10.73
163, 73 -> 0.3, 10.02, 10.16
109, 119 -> -1.6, 10.46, 9.66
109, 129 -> 0.5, 10.46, 10.73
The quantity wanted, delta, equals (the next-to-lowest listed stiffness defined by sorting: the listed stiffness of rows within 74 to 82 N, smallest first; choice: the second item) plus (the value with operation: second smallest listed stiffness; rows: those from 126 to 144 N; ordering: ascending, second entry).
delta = 19.3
